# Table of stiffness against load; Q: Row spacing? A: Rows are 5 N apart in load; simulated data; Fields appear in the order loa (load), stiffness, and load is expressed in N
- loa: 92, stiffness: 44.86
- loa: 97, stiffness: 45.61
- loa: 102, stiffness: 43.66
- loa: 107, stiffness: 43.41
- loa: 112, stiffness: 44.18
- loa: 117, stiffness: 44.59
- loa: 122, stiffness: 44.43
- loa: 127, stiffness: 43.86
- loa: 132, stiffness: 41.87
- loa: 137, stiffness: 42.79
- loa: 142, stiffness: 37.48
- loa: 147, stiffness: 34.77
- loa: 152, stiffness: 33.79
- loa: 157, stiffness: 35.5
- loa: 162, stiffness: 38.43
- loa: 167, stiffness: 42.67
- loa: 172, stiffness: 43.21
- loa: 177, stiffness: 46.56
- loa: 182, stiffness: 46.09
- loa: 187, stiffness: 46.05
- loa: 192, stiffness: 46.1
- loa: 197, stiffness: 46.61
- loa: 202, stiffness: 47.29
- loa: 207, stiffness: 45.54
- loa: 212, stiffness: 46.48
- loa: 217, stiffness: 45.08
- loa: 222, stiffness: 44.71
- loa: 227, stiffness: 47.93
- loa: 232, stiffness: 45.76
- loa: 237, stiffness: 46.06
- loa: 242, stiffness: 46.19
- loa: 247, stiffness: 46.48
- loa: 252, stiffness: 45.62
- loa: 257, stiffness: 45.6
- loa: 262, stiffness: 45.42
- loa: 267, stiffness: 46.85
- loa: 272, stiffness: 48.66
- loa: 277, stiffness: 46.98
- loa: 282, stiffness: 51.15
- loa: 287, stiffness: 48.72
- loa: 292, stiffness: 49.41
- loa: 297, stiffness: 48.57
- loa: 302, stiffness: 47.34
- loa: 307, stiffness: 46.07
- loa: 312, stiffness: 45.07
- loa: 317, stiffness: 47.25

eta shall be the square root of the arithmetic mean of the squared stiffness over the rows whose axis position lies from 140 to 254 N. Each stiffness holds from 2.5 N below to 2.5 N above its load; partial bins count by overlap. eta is 43.9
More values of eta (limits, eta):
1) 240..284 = 47.0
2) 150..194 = 42.3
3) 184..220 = 46.2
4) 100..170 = 41.0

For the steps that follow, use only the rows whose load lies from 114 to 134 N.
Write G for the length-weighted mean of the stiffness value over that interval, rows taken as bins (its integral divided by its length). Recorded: 43.7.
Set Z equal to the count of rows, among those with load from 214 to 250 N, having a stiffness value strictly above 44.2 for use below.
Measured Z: 7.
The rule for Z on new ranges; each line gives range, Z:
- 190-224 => 7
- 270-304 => 7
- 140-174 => 0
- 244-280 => 7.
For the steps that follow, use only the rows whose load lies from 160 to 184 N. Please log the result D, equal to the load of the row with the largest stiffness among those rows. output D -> 177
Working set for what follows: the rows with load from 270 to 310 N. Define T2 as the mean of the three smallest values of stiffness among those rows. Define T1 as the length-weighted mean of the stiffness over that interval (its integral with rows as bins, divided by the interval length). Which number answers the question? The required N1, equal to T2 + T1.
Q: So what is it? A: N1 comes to 95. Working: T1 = 48.3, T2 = 47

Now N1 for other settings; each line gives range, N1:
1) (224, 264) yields 92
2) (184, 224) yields 91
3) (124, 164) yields 73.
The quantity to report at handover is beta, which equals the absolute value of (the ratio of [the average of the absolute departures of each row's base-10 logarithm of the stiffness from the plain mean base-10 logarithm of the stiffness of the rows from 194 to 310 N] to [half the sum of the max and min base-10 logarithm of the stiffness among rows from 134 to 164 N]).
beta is 0.007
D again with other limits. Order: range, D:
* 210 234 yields 227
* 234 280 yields 272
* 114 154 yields 117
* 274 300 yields 282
